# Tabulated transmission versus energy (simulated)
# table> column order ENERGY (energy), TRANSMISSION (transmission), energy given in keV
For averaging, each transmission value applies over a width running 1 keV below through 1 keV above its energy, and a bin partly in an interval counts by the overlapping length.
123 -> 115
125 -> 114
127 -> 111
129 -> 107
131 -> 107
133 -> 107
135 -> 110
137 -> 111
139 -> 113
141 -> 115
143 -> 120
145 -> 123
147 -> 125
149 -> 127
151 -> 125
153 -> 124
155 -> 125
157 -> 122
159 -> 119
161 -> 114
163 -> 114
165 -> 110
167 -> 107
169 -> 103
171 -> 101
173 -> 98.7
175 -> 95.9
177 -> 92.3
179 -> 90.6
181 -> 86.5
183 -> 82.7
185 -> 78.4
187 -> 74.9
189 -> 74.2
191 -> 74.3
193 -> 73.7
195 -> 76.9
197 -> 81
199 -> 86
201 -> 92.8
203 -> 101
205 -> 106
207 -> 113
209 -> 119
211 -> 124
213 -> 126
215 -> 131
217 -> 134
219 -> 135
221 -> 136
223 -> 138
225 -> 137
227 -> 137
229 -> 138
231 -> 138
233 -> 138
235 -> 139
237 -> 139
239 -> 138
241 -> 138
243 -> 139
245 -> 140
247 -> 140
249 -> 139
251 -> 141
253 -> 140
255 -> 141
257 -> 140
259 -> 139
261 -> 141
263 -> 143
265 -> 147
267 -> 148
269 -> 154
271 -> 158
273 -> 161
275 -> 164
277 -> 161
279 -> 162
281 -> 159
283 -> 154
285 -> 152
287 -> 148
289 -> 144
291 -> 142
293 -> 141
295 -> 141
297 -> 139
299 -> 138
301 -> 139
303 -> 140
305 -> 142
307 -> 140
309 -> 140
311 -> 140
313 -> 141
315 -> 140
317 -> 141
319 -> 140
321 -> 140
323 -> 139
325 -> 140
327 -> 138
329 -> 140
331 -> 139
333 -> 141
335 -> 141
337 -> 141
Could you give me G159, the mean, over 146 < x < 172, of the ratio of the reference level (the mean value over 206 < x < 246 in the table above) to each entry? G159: 1.15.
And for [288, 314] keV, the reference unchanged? 0.95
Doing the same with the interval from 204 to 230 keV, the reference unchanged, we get 1.05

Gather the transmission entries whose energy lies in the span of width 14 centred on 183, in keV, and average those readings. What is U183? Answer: 83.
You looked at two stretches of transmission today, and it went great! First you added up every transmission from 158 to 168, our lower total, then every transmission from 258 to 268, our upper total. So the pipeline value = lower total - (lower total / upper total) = 563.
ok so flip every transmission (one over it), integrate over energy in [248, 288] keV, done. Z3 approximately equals 0.27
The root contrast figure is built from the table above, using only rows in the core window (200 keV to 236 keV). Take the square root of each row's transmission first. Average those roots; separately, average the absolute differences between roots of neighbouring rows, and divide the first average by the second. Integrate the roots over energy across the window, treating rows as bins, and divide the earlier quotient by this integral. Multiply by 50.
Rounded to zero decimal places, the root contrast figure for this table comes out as 11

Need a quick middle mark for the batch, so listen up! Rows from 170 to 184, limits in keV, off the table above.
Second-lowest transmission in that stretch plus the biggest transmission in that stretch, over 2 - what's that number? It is 94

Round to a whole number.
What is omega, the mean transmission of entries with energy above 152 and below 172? 114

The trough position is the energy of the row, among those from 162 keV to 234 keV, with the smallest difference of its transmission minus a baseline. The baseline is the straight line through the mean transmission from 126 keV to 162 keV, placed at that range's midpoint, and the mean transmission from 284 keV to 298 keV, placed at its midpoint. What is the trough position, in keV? 193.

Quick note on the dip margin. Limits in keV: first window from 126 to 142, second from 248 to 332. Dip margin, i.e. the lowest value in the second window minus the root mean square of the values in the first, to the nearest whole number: 28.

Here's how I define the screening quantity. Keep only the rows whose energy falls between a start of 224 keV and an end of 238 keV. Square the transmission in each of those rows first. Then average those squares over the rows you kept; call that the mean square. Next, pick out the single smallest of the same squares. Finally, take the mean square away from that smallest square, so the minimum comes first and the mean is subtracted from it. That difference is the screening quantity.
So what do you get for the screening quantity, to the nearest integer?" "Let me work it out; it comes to -276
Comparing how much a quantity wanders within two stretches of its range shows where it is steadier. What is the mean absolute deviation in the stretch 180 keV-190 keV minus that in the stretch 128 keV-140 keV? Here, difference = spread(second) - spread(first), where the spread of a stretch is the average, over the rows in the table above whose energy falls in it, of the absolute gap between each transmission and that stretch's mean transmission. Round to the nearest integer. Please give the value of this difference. 2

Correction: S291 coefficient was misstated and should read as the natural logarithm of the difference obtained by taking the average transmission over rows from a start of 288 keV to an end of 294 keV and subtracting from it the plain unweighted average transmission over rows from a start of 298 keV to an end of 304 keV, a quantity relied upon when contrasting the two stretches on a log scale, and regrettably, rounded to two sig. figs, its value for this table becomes 1.2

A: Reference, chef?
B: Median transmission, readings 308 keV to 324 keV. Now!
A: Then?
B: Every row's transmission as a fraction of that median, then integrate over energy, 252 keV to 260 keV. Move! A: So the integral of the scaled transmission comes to 8.00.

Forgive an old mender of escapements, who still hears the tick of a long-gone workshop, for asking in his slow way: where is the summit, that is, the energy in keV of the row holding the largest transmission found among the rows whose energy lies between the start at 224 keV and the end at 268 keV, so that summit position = 267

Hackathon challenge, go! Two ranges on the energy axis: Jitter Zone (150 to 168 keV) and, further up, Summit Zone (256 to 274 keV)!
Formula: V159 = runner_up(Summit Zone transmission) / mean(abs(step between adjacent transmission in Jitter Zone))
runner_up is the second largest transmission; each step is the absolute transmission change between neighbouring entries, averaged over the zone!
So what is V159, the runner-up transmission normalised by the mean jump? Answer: 63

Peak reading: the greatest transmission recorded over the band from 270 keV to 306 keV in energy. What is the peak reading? 164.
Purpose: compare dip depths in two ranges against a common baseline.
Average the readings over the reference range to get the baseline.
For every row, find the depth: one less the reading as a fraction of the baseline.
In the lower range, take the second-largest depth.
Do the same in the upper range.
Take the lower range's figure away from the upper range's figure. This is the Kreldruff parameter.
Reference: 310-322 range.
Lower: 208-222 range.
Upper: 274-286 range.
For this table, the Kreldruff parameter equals -0.21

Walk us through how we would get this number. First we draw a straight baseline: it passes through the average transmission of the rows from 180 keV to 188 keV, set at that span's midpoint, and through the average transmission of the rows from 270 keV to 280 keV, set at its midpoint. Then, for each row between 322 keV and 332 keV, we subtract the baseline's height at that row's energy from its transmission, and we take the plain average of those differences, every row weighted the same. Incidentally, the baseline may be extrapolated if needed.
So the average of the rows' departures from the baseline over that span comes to -68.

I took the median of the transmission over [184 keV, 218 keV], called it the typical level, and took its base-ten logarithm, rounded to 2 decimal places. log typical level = 1.97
